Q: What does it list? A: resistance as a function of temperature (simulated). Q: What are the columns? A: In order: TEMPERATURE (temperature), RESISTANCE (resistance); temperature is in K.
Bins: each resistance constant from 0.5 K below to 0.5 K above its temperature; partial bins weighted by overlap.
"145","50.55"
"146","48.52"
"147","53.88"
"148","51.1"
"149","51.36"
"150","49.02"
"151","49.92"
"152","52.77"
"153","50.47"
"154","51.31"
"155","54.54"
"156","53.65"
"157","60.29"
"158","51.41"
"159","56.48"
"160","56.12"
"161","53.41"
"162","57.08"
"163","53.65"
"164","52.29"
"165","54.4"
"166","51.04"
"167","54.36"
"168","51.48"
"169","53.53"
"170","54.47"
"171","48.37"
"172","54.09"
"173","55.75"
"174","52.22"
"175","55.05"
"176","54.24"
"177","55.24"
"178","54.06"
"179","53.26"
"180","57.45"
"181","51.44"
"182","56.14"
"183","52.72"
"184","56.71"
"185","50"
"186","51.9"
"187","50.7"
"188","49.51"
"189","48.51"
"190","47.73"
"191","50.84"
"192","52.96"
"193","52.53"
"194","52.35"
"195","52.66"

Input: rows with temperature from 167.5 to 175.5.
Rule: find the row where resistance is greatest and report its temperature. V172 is 173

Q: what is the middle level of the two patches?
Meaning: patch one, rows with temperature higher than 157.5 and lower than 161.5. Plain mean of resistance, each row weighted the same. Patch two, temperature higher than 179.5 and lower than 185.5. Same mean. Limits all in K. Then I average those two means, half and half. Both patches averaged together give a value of 54.2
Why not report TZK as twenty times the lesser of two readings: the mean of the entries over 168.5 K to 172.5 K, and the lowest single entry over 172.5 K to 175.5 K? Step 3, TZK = 1044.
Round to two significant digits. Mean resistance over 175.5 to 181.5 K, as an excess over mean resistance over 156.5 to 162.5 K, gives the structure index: -1.5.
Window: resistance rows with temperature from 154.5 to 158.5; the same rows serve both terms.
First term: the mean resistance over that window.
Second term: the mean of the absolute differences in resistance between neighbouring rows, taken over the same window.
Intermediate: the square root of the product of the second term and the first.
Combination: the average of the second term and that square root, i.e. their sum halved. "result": 11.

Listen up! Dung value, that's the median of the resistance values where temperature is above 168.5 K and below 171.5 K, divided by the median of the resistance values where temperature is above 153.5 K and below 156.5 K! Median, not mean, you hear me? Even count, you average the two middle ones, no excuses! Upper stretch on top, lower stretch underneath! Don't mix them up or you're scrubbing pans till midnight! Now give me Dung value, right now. 1.00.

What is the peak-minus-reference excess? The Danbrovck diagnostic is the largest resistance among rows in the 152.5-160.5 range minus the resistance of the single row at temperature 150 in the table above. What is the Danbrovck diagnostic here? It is 11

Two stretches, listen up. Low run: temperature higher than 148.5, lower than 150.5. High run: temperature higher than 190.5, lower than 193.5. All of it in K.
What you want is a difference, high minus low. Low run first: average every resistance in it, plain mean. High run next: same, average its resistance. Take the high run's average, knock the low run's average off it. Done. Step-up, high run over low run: 1.9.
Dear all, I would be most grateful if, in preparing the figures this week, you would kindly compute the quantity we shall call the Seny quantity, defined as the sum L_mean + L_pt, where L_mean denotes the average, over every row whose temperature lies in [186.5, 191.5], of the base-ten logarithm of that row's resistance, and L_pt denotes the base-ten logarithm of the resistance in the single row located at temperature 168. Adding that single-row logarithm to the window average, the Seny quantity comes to 3.41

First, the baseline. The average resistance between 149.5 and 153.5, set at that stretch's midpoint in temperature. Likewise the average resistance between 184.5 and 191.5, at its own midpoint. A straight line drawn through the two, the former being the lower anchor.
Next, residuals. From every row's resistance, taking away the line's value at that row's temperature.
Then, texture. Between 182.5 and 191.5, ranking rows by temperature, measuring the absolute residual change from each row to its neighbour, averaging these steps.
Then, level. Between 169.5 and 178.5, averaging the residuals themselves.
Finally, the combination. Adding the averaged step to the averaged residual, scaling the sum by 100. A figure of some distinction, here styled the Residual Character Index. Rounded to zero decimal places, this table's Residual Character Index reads 606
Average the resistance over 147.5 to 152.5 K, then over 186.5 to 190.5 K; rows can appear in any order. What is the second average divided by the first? 0.966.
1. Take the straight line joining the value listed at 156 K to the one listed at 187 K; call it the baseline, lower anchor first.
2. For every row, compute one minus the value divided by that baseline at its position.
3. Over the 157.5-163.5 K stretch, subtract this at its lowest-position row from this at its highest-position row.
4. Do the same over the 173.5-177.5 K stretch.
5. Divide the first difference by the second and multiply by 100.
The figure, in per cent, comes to 80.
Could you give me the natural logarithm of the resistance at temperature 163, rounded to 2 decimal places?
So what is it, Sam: 3.98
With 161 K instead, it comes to 3.98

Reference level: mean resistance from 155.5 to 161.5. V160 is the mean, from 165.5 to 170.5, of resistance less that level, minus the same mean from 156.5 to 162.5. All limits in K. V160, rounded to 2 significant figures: -2.8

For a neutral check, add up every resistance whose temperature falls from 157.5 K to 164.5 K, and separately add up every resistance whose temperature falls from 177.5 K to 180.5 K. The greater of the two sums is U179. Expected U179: 380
